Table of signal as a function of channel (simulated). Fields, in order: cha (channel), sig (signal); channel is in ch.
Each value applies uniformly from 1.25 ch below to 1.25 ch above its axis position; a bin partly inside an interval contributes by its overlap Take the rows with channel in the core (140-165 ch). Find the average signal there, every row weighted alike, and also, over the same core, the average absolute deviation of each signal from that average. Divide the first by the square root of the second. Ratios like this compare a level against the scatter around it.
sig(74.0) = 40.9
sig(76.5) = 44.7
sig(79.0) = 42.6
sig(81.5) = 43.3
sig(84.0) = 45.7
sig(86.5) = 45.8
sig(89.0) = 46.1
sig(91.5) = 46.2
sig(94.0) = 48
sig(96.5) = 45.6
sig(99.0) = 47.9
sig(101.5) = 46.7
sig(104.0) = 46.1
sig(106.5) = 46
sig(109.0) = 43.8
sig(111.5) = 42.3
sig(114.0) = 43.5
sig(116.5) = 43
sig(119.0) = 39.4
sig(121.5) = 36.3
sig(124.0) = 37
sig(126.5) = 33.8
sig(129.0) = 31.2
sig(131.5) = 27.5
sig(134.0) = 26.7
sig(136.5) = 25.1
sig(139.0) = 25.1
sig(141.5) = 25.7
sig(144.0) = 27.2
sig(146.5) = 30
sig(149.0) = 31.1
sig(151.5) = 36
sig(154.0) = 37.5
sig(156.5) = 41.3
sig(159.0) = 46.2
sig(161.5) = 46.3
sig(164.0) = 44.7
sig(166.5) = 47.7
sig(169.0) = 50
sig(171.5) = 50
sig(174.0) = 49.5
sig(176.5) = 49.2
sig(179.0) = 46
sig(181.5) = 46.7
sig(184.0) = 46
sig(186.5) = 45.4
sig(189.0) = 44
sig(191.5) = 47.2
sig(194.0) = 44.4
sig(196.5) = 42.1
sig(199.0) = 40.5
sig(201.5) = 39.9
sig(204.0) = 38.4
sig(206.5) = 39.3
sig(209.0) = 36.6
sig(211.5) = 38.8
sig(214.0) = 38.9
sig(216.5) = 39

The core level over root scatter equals 14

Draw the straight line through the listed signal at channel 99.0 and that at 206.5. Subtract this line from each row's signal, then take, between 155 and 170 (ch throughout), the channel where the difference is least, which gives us 156.5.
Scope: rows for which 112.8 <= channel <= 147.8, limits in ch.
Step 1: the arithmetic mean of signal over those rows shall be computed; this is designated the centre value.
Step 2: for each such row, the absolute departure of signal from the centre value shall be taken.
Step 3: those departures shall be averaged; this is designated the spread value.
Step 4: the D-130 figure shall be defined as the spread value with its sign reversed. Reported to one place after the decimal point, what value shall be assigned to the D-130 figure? -5.6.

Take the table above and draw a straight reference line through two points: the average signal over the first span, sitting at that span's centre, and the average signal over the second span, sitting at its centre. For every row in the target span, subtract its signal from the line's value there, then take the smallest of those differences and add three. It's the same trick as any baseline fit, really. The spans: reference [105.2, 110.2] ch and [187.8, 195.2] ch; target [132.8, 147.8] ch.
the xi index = 18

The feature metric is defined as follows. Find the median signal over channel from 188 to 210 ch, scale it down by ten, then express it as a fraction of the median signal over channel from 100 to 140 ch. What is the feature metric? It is 0.106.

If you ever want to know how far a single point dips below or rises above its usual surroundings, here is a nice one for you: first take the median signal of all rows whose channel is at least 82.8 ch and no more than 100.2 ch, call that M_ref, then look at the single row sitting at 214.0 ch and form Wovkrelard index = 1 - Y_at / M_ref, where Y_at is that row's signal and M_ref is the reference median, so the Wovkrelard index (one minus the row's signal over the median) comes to 0.16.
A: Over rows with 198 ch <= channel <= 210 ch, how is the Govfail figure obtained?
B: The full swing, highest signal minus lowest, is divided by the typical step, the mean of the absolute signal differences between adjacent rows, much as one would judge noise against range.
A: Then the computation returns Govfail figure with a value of 2.7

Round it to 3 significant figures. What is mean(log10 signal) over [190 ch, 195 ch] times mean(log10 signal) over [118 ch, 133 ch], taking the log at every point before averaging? 2.54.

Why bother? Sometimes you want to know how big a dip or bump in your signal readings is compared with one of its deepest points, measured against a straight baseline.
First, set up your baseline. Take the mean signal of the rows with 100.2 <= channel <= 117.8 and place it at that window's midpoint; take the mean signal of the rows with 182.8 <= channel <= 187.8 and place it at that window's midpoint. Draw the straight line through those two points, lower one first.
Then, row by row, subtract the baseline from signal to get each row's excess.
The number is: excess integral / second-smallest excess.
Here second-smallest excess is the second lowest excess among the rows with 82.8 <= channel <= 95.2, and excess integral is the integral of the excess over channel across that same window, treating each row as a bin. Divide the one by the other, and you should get 16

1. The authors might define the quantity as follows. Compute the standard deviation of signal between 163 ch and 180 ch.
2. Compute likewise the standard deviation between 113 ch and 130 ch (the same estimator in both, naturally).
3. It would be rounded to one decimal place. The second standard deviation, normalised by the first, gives 2.2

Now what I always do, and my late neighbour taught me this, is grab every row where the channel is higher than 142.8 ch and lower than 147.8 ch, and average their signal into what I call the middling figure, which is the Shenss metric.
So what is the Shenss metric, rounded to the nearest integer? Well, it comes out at 29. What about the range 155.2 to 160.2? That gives 44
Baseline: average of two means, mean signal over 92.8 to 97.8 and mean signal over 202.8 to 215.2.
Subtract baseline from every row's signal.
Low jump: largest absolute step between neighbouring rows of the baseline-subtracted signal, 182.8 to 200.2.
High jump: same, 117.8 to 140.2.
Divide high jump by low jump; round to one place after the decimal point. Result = 1.2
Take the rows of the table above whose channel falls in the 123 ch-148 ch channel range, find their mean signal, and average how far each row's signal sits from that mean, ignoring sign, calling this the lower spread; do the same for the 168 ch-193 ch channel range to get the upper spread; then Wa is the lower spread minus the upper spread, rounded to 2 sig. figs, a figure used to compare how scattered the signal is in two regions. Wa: 1.4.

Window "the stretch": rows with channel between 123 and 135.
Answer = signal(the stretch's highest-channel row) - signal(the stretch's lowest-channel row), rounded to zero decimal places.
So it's -10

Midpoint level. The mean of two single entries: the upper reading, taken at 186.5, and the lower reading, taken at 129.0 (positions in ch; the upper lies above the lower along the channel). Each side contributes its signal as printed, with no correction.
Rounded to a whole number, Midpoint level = 38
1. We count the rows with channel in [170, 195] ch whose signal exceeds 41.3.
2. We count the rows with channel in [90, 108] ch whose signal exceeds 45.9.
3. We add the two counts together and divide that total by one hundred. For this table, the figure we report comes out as 0.16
